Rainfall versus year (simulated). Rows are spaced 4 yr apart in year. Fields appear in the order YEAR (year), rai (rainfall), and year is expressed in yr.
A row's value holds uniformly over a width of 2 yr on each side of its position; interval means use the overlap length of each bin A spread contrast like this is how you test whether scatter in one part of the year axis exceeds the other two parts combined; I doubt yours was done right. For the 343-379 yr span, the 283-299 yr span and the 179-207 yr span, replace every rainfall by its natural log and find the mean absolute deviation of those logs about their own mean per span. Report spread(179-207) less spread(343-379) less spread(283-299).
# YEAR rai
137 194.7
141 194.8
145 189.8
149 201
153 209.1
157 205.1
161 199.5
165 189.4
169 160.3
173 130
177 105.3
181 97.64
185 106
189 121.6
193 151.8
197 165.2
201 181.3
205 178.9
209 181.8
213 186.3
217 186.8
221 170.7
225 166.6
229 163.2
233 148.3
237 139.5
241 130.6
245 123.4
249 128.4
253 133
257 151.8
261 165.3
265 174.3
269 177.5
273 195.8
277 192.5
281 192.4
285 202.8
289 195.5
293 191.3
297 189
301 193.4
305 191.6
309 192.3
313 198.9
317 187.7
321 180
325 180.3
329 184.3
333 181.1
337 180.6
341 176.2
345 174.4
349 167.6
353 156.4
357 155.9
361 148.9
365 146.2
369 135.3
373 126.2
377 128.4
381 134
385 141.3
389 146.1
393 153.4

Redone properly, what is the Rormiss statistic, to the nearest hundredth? 0.11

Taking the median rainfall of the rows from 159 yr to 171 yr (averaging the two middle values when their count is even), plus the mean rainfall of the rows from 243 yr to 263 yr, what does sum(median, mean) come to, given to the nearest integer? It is 330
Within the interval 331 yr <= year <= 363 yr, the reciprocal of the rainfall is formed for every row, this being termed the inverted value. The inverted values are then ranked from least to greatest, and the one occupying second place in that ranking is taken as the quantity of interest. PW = 0.0055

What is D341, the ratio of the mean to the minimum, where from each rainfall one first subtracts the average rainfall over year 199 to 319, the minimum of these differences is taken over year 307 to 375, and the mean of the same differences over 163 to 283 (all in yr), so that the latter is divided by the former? 0.36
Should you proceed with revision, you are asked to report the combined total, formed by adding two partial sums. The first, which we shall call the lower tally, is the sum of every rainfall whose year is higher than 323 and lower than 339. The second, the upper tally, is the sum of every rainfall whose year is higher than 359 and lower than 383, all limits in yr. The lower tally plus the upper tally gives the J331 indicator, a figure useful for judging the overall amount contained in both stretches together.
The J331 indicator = 1545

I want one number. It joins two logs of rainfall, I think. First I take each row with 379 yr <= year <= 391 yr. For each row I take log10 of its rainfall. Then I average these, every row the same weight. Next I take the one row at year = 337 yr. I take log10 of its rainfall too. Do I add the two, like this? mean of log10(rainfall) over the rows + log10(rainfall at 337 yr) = 4.40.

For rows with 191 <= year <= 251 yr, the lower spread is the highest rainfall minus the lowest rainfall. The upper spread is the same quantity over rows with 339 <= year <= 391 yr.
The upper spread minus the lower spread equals -13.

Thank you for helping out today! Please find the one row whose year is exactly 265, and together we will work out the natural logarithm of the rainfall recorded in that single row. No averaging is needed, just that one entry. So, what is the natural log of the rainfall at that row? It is 5.16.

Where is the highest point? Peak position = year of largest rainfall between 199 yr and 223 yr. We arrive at 217 yr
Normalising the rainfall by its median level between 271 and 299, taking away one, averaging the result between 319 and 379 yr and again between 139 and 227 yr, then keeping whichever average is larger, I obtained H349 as -0.131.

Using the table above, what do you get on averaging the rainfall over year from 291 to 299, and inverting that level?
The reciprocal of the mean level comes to 0.0053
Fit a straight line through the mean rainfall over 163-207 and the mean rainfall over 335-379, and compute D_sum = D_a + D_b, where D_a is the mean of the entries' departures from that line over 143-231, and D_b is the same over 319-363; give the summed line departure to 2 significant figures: 40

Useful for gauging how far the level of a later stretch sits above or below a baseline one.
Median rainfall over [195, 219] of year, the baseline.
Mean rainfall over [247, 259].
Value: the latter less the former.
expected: -44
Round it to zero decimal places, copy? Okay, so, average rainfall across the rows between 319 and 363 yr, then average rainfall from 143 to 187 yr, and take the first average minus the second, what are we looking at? 8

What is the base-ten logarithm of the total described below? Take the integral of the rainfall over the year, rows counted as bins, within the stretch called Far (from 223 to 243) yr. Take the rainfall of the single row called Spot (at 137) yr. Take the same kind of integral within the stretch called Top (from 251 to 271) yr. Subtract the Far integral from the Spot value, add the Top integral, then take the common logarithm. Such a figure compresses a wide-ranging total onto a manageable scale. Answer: 2.61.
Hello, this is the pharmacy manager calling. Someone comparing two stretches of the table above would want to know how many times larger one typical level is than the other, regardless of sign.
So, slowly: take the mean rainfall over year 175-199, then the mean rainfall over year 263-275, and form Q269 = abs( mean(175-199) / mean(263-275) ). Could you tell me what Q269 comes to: 0.68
